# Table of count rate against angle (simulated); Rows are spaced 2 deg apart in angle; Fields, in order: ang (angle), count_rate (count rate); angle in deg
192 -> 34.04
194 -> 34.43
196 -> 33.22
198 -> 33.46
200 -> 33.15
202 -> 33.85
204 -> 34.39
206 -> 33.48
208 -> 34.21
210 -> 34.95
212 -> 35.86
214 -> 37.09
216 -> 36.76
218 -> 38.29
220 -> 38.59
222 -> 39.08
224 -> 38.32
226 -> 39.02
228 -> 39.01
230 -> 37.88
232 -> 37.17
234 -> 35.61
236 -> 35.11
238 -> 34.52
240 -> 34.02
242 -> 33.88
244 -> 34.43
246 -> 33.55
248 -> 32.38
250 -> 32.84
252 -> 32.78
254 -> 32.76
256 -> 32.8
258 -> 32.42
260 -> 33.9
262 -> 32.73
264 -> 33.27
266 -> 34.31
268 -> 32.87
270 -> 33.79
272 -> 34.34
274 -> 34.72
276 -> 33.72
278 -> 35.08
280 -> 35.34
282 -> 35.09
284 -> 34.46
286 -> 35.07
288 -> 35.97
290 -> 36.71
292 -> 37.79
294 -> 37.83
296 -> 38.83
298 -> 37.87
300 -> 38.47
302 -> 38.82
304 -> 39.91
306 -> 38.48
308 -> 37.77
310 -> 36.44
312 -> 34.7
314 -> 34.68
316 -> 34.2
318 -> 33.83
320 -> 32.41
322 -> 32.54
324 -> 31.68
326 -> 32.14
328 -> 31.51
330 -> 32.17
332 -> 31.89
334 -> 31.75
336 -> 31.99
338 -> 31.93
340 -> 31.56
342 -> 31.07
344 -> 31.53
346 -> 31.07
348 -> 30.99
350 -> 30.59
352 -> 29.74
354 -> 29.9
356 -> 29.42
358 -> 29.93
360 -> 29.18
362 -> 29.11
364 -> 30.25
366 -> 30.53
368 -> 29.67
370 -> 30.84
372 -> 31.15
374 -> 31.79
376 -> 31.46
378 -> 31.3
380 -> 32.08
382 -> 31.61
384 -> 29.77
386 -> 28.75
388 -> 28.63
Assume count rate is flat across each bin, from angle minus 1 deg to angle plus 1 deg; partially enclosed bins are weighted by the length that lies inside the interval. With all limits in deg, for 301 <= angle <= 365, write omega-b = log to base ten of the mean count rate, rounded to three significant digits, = 1.51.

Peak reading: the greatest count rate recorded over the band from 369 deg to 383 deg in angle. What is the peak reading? 32.08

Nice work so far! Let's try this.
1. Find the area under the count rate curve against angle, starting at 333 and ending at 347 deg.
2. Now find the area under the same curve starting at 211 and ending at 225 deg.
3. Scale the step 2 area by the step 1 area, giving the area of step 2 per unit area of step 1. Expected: 1.20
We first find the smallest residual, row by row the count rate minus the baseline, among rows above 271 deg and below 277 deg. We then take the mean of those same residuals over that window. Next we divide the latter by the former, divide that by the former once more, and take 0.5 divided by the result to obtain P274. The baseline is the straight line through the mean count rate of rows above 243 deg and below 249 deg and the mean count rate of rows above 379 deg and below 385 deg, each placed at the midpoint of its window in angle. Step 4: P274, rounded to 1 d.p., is 0.2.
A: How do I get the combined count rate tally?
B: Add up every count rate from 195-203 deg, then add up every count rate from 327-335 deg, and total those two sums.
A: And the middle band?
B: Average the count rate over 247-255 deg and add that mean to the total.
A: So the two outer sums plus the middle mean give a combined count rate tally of 294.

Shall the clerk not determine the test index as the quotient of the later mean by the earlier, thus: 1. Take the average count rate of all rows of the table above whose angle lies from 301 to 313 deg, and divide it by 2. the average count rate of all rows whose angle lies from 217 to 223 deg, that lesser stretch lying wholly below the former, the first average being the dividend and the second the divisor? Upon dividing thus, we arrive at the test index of 0.97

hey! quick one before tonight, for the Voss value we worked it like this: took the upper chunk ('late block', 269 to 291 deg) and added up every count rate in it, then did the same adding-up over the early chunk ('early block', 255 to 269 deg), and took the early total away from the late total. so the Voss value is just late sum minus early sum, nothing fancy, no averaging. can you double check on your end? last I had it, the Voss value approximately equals 152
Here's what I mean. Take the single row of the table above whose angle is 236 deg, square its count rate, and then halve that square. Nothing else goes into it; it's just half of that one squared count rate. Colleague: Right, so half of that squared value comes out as 616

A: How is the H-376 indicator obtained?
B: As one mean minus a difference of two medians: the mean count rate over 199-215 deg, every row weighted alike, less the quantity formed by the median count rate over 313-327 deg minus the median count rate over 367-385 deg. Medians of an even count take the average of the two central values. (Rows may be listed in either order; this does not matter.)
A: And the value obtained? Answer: 33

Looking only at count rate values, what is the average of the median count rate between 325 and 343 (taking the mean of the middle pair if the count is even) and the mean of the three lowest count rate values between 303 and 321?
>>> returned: 32.7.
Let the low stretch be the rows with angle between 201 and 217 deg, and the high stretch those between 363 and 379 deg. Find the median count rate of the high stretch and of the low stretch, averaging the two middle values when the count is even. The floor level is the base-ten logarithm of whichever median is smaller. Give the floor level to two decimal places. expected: 1.49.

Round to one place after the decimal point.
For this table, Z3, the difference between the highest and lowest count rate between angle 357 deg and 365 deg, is 1.1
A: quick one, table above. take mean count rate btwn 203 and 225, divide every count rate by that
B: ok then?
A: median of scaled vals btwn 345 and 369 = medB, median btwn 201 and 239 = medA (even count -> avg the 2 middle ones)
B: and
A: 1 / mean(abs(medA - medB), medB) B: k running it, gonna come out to 1.98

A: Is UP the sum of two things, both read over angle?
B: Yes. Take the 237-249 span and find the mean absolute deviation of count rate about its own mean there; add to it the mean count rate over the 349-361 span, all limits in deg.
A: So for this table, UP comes 30.3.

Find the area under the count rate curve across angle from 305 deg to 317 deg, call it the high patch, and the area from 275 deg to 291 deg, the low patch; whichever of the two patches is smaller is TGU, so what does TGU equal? 433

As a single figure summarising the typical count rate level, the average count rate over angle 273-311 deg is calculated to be 36.8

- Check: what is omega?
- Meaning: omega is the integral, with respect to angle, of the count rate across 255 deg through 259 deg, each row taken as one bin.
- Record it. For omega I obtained 130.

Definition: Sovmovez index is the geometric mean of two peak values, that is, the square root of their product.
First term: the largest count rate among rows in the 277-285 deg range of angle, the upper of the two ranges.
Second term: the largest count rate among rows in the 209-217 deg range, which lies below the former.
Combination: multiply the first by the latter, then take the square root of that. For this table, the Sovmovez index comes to 36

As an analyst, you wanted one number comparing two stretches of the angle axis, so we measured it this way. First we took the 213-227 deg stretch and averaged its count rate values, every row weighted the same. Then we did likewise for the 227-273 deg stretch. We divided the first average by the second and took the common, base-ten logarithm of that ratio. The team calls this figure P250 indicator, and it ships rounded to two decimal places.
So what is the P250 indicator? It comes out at 0.05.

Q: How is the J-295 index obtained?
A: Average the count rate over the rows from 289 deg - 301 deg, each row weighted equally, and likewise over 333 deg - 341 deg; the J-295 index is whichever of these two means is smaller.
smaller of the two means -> 31.8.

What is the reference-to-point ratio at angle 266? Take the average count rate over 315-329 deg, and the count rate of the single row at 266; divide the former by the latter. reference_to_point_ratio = 0.95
